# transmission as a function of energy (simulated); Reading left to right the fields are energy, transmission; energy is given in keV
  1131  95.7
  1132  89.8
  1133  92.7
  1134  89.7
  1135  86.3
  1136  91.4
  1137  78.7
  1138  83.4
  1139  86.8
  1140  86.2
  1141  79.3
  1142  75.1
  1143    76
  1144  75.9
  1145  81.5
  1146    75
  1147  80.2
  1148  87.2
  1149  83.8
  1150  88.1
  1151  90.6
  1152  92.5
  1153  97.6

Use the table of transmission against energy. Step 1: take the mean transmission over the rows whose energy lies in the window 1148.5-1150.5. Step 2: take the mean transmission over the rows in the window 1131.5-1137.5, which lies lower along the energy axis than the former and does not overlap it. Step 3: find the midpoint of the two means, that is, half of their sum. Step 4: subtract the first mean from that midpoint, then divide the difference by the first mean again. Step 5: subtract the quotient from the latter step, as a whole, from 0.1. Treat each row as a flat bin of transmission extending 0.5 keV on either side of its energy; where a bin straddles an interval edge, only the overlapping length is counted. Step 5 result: 0.09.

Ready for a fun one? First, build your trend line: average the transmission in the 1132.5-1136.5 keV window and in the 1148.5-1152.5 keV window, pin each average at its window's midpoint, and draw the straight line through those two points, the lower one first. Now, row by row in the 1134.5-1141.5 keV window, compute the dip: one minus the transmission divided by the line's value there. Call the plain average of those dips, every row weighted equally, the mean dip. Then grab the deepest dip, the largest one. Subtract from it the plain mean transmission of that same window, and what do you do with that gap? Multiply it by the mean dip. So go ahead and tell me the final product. -5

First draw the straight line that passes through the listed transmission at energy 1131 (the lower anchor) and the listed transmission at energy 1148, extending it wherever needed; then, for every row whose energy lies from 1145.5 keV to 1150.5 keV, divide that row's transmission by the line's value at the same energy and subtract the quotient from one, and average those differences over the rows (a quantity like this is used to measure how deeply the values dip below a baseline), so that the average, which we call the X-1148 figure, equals 0.049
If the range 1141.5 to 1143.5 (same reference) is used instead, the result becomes 0.160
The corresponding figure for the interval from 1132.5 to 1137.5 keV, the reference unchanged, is 0.064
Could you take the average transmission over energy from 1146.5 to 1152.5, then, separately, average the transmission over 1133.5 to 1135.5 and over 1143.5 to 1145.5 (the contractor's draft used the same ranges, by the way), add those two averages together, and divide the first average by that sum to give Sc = 0.522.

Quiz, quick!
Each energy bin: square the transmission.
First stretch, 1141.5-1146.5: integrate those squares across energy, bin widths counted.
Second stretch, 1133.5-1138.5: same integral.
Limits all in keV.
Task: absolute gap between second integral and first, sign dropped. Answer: 7553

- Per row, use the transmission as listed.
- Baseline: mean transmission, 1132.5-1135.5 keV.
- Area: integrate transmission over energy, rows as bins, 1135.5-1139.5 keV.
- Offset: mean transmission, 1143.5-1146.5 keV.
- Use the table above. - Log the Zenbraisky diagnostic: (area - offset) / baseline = 2.9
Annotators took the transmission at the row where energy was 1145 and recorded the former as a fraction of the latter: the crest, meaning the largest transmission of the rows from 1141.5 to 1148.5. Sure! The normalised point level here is 0.93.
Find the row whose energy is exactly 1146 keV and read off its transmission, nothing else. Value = 75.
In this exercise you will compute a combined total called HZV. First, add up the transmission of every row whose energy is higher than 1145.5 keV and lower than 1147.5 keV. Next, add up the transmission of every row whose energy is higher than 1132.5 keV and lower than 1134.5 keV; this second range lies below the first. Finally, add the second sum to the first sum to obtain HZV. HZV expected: 338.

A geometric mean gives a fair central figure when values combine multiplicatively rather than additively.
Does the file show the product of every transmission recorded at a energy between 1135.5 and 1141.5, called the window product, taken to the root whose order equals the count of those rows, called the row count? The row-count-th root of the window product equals 84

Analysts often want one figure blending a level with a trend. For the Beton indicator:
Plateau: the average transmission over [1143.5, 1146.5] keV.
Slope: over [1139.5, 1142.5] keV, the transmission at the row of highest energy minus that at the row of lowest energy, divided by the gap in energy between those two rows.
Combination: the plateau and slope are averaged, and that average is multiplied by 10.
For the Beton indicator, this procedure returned 360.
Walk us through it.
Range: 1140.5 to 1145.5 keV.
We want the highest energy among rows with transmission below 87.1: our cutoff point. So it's 1145 keV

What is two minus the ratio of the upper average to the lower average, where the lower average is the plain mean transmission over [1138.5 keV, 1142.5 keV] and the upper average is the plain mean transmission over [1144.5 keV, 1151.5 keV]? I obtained 0.98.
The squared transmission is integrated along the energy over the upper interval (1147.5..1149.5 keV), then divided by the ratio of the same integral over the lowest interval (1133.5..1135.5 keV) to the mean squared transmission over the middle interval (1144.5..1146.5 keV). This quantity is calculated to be 5790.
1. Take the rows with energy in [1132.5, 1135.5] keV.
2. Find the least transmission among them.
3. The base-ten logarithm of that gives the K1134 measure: 1.936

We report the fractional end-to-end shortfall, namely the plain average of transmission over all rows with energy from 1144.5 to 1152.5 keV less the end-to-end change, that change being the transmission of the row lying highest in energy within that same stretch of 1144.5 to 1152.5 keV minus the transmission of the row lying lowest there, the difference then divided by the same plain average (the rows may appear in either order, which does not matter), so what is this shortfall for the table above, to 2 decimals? 0.87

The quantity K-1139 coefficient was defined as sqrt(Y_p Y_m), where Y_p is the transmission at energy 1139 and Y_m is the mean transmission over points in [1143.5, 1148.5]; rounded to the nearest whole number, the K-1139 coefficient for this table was 83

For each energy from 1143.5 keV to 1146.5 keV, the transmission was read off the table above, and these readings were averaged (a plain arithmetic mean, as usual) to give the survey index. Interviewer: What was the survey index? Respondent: 77.5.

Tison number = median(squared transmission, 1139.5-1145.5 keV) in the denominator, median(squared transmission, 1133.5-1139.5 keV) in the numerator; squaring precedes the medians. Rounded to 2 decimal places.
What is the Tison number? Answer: 1.24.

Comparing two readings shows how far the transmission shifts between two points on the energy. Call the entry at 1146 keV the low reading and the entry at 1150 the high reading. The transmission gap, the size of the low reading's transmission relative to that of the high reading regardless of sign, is 13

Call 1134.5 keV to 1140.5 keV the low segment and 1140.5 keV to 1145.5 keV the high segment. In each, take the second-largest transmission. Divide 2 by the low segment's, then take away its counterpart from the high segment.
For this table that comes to -79.3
